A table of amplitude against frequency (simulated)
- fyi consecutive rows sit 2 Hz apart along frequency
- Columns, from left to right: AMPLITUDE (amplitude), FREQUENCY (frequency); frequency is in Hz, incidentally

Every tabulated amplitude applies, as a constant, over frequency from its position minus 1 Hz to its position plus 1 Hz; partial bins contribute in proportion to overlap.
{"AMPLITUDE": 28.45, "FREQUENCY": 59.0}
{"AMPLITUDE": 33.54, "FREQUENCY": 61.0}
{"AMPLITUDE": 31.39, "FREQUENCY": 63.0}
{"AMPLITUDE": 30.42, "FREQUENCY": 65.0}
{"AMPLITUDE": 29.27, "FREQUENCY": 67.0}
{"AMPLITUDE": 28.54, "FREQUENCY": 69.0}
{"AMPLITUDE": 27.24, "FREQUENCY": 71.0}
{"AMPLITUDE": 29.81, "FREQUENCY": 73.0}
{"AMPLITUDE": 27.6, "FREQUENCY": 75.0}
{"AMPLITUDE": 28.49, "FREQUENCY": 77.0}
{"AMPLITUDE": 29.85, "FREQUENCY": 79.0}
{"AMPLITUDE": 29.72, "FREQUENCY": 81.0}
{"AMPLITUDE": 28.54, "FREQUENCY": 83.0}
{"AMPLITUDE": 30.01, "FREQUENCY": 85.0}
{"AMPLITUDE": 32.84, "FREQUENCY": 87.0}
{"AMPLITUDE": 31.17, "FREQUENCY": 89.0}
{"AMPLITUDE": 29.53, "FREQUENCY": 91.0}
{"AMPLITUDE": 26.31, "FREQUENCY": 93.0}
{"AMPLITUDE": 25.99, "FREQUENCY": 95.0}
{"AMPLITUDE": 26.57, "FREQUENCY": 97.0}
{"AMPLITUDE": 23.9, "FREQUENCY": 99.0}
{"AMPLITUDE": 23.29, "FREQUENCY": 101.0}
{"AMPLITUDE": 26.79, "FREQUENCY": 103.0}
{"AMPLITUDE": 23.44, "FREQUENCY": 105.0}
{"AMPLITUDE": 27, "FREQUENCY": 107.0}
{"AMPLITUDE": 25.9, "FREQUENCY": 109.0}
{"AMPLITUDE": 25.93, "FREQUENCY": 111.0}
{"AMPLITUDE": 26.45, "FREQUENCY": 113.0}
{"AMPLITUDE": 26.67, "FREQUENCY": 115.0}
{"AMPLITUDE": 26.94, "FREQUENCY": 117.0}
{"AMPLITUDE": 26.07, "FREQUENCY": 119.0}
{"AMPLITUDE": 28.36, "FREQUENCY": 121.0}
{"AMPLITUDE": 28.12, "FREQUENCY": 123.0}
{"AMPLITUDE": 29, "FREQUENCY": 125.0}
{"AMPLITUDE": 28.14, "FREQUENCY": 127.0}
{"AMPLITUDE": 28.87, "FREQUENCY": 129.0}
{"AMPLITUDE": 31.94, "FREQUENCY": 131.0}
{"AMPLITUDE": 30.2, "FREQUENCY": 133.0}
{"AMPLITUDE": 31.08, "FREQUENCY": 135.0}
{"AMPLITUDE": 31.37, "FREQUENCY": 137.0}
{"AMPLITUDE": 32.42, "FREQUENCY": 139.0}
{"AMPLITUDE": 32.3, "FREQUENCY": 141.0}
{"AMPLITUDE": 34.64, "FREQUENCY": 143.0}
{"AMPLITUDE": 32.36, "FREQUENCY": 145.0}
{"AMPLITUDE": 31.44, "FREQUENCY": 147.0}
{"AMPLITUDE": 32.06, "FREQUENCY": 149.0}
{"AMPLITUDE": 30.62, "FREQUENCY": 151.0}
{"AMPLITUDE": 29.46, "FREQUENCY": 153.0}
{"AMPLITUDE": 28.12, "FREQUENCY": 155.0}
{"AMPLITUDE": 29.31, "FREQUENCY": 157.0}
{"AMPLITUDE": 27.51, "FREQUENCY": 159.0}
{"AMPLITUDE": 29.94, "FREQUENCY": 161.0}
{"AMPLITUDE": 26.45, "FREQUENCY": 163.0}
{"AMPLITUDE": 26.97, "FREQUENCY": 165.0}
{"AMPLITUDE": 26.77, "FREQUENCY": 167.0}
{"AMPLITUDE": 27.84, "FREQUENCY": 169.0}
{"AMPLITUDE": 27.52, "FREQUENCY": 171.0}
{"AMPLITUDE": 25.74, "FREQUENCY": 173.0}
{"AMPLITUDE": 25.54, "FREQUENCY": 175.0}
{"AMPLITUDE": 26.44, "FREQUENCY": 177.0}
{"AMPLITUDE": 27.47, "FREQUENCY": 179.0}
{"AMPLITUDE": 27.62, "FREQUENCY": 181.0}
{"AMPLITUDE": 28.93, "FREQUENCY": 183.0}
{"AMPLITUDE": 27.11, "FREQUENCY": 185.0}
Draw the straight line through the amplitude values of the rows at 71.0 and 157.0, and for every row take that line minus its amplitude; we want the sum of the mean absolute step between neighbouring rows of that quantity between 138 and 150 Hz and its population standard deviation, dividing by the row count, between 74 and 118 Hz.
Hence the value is 3.8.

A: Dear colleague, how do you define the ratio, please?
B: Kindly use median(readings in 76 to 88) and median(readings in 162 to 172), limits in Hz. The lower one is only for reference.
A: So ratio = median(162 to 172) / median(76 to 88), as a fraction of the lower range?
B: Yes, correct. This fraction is 0.91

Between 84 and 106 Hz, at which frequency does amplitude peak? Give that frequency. 87.0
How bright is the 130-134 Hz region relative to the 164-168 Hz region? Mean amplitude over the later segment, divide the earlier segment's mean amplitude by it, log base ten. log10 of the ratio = 0.06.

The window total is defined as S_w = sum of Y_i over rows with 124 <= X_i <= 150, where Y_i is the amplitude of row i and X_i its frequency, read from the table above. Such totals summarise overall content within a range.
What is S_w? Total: 406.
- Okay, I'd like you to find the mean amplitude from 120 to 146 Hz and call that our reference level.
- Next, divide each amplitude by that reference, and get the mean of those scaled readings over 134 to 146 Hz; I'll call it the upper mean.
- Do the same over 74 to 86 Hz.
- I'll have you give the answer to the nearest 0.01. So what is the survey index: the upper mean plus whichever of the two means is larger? 2.11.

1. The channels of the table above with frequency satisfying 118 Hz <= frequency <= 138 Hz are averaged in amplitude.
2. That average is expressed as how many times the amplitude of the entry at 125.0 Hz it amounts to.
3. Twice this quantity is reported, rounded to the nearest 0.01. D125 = 2.02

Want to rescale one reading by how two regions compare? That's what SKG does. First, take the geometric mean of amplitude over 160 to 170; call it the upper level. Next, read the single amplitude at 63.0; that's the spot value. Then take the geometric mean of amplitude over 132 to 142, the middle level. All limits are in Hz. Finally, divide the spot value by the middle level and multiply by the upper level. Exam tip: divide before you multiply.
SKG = 27.5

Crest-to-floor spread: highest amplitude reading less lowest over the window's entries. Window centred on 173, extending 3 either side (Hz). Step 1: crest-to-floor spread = 2.0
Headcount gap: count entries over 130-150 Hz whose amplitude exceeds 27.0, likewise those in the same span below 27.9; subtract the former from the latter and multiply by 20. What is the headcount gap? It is -200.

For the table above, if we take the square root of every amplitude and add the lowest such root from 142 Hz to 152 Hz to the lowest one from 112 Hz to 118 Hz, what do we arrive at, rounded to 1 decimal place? 10.7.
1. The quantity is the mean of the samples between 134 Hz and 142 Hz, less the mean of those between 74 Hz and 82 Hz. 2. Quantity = 2.9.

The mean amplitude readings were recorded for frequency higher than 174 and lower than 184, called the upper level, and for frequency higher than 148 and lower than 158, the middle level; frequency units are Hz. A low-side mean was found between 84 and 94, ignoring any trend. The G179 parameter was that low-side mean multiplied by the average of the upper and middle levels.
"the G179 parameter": 856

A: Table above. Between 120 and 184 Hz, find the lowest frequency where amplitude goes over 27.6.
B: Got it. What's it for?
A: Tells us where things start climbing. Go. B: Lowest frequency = 121.0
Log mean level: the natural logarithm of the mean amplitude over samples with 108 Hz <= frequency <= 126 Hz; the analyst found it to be 3.30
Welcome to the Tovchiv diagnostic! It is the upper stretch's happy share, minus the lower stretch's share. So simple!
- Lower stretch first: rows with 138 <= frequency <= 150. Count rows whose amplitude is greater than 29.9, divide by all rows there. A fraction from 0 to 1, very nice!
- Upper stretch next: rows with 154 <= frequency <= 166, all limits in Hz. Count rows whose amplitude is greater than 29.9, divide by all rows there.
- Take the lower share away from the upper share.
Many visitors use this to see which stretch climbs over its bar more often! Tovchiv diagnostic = -0.8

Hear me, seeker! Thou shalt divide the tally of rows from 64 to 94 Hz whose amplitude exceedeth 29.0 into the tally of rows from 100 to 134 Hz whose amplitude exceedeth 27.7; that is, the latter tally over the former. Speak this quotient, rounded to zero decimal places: 1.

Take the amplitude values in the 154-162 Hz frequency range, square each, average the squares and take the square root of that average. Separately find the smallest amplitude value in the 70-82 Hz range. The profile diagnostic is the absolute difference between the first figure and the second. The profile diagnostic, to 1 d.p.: 1.5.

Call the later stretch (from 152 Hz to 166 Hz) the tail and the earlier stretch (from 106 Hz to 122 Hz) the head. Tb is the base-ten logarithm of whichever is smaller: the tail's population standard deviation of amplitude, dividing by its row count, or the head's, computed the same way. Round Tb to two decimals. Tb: -0.12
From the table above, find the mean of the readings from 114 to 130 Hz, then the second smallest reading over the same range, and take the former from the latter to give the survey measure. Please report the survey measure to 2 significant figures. -1.1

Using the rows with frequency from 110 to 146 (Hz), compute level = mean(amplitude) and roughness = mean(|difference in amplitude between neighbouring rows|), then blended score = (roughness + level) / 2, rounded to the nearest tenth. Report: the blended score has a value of 15.3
